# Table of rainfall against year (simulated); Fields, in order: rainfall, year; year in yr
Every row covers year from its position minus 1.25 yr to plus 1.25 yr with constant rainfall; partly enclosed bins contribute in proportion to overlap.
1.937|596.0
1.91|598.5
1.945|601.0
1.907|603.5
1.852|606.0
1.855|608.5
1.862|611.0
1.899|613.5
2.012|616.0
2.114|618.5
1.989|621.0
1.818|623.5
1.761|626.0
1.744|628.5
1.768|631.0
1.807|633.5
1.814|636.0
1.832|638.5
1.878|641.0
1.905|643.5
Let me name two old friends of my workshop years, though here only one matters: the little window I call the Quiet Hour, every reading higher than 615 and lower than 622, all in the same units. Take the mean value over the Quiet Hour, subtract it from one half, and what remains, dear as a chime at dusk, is -1.54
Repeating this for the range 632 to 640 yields -1.32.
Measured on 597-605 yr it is -1.42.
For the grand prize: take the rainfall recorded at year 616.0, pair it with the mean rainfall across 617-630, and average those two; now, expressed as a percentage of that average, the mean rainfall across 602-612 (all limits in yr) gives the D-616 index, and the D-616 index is 96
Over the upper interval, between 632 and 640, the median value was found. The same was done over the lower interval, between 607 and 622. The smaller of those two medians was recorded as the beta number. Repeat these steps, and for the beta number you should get 1.81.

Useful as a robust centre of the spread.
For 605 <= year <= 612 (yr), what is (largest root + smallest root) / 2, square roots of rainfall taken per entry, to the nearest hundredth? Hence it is 1.36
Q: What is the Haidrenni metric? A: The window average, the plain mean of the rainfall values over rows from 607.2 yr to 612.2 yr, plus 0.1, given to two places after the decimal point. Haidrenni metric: 1.96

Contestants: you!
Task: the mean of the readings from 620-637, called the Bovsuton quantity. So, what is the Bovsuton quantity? 1.81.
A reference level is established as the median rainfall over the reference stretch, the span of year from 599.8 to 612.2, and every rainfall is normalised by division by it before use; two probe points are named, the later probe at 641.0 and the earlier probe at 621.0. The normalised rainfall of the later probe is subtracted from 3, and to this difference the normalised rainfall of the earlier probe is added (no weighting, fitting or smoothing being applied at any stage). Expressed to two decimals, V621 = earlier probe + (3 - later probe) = 3.06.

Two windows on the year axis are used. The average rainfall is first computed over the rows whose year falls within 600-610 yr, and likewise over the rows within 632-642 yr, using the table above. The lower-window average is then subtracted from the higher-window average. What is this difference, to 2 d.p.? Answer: -0.06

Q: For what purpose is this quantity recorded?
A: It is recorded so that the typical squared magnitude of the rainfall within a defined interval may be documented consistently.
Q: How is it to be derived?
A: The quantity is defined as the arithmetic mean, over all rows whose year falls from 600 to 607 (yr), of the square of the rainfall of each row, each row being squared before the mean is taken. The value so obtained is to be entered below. 3.62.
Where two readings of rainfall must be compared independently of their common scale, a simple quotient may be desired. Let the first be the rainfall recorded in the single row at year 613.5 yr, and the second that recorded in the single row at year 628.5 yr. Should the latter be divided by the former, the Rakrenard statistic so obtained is 0.92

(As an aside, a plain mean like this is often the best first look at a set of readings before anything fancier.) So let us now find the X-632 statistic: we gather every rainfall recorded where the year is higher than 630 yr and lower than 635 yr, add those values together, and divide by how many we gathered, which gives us 1.79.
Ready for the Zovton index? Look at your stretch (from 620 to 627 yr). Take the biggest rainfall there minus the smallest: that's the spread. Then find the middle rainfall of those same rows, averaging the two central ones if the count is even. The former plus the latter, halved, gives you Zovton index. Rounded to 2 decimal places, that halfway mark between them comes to 1.02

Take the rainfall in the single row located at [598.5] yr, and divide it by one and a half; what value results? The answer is 1.27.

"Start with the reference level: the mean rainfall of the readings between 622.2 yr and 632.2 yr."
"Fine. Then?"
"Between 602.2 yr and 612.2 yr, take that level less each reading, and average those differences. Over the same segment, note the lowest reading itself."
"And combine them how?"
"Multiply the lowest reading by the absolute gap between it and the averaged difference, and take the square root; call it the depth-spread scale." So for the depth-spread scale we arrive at 1.90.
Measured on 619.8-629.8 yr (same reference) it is 1.77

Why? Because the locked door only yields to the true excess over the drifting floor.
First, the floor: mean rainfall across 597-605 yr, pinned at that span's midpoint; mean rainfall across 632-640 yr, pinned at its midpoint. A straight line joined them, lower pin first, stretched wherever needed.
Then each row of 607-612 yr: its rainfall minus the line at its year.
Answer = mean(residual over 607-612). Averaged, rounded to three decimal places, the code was -0.036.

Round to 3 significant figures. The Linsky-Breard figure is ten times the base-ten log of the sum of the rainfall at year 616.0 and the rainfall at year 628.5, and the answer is 5.75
